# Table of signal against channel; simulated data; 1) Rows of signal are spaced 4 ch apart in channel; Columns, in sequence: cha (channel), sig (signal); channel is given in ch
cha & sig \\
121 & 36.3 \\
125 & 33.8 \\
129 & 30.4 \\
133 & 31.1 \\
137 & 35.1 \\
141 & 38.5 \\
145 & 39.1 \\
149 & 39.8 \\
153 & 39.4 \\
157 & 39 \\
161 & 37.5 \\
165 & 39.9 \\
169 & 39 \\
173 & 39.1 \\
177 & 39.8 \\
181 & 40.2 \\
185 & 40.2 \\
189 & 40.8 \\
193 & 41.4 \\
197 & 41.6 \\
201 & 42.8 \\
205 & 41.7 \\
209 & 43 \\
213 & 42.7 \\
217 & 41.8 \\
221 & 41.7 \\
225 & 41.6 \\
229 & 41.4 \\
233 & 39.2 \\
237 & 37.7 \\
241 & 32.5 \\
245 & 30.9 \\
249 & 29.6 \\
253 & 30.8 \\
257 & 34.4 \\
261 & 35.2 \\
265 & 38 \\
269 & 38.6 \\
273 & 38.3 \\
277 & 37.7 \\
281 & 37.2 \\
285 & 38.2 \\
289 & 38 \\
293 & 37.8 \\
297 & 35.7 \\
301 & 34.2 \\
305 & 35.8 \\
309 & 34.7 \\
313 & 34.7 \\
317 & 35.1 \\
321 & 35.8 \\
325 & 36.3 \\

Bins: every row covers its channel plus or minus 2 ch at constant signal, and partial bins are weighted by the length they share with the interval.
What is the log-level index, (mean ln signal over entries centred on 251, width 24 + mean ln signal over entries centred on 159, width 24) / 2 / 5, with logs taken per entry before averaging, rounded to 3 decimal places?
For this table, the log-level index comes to 0.714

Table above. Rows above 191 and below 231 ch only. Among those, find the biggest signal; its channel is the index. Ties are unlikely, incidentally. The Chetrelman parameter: 209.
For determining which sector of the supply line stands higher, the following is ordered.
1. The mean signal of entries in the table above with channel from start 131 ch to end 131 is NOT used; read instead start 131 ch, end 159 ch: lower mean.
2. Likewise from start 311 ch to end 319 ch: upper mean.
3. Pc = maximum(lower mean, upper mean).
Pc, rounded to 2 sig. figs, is 37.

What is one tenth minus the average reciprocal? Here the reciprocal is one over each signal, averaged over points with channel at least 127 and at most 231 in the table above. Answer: 0.0745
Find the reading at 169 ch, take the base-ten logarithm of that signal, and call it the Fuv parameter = 1.59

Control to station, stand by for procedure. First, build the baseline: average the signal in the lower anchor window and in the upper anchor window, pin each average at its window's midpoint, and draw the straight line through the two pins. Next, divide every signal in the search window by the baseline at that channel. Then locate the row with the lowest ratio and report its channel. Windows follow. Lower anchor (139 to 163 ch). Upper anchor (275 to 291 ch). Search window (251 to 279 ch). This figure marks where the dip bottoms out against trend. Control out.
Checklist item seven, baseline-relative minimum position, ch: 253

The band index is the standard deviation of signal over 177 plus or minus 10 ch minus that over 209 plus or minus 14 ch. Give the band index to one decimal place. 0.0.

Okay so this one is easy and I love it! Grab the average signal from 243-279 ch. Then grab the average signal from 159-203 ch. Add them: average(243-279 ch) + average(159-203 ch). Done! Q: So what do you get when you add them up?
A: 75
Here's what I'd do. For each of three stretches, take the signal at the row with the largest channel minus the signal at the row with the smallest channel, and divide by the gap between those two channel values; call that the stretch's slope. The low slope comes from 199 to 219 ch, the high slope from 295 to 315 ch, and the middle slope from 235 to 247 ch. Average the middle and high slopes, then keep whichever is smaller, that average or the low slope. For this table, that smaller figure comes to -0.46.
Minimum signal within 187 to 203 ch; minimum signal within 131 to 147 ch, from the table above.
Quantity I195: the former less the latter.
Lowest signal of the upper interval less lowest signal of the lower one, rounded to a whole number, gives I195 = 10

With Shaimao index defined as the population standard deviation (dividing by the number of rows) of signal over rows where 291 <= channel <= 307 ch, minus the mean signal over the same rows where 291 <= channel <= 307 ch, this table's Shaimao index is -34.6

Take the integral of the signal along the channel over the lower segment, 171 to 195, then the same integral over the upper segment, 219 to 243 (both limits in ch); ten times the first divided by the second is 10.3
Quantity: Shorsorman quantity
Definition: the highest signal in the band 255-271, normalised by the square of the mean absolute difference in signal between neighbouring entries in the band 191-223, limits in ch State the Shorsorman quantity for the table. 73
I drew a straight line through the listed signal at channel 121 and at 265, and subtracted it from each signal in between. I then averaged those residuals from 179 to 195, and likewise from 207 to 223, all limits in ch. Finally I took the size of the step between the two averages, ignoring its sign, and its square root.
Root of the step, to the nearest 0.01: 1.15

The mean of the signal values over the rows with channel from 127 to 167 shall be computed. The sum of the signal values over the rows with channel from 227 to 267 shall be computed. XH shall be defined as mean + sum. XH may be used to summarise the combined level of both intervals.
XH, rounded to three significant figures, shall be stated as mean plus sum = 387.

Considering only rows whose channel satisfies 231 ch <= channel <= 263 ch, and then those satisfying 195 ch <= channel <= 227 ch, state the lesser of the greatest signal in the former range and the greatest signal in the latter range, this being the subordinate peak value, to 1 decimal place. 39.2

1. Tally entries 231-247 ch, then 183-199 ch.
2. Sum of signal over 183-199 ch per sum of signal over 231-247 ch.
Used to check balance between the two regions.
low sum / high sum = 1.17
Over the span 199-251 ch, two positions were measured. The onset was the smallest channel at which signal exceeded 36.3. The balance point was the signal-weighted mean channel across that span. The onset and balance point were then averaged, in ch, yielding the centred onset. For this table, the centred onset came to 212.2 ch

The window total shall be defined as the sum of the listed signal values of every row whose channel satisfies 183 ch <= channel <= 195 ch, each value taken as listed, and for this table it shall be 122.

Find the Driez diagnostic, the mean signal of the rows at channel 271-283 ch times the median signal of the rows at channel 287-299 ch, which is 1426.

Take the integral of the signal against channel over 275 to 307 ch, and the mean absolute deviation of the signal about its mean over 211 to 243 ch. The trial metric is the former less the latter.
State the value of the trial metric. 1176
